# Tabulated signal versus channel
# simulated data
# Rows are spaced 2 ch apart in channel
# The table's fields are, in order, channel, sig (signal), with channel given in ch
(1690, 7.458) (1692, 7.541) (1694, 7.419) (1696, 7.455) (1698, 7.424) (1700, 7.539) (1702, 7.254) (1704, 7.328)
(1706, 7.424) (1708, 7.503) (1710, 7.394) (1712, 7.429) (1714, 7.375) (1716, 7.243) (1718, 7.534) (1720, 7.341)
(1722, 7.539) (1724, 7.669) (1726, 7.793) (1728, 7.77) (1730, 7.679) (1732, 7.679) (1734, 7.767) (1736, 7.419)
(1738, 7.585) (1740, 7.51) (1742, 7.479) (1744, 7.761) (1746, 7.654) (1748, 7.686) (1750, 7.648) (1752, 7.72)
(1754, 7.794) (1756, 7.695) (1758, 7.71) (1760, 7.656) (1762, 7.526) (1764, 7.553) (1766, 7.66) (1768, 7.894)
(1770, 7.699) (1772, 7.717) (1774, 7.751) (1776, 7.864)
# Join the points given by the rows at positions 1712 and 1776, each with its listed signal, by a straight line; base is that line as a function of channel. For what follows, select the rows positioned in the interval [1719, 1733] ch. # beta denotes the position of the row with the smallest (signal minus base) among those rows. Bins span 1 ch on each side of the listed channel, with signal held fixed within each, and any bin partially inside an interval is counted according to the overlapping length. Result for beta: 1720 ch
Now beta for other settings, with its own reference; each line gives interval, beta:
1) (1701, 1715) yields 1702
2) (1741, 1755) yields 1742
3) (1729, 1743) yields 1736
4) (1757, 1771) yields 1762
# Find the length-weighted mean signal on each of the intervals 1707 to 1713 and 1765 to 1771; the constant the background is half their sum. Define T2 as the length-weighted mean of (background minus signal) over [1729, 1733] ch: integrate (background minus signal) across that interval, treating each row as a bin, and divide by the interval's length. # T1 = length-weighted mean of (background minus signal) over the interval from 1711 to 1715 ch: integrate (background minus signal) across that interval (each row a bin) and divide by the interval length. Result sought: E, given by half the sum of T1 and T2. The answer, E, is 0.056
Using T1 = 0.19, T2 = -0.08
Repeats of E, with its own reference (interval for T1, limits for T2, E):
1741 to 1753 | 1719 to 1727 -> -0.025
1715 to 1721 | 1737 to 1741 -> 0.136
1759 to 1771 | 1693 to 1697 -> 0.046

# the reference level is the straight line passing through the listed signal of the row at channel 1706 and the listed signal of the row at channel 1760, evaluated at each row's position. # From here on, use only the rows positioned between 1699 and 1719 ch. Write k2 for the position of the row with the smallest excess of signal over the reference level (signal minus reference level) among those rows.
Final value 1716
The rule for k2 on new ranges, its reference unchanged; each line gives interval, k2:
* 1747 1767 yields 1762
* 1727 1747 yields 1736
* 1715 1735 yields 1716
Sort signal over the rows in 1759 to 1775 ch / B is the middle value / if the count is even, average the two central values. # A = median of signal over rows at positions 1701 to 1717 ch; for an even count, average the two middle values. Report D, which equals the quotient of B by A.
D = 1.040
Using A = 7.38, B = 7.68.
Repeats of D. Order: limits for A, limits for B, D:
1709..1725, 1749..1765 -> 1.036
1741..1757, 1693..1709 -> 0.965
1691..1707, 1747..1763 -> 1.036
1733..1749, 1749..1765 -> 1.007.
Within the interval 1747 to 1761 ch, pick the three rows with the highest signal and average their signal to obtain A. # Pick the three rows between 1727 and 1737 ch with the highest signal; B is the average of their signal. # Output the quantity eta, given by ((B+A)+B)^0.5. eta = 4.82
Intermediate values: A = 7.74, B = 7.74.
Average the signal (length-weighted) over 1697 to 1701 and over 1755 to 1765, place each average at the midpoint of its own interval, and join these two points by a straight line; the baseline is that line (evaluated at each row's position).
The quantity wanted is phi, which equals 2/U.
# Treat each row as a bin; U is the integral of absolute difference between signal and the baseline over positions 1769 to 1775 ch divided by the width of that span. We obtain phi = 31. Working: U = 0.066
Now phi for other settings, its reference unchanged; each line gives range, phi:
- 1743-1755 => 18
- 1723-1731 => 11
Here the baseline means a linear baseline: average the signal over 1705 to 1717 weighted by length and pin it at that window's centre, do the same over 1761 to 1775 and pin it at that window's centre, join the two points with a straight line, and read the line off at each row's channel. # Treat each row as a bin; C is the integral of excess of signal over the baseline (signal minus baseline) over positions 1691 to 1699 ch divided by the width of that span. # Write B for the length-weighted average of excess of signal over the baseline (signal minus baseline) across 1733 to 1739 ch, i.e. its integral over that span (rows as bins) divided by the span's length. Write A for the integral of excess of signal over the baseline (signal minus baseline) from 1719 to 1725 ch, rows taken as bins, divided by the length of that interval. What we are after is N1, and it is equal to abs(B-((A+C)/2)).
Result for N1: 0.04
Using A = 0.07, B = 0.07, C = 0.147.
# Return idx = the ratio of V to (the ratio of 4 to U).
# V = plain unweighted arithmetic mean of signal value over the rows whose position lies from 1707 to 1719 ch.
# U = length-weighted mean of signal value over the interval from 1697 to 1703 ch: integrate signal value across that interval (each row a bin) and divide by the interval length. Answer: 13.7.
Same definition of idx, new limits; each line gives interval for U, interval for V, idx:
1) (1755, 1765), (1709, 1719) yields 14.1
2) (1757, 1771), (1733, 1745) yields 14.5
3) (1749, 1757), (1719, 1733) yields 14.7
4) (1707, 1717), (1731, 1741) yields 14.0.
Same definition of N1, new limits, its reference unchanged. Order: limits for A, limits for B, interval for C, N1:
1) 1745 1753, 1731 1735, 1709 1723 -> 0.18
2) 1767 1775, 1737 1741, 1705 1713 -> 0.05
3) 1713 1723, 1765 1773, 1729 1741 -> 0.02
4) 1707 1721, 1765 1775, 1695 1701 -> 0.02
